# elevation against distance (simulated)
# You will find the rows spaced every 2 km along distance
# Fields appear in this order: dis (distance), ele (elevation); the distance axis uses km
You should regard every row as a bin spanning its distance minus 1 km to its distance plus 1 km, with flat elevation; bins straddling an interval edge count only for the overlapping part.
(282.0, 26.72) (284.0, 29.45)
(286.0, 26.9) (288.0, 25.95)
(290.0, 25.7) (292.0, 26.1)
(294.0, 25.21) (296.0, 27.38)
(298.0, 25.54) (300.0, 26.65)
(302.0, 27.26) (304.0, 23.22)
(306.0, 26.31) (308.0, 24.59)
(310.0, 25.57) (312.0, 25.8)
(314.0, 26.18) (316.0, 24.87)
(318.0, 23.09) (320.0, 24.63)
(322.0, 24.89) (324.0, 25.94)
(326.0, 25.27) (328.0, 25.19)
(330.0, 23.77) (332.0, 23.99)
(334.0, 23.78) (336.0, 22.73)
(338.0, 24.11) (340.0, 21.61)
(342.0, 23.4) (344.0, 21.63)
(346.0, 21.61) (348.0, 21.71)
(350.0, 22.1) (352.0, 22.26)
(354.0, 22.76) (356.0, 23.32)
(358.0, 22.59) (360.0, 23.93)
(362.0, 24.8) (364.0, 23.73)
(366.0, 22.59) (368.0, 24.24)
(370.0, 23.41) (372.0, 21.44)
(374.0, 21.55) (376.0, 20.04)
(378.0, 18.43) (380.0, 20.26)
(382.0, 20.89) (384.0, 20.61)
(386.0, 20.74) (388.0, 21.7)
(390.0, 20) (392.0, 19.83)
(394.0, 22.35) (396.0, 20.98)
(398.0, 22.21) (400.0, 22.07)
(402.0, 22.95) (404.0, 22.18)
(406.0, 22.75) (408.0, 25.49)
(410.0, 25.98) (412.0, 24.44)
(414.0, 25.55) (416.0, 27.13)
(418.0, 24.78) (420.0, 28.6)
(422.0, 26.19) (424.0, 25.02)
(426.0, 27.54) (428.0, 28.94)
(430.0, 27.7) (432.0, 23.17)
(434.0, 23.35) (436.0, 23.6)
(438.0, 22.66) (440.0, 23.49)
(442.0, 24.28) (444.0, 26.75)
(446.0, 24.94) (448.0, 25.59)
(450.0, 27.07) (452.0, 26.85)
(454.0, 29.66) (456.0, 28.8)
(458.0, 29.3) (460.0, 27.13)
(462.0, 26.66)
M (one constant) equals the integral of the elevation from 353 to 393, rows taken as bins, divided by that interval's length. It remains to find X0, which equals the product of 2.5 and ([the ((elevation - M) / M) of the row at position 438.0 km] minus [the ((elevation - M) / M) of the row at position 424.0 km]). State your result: -0.3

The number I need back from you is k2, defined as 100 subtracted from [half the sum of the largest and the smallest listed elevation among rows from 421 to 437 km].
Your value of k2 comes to -74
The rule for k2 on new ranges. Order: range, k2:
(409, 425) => -73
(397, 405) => -77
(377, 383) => -80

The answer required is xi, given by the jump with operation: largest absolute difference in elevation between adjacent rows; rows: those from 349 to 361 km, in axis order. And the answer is 1.3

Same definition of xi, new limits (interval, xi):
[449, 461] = 2.8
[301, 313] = 4.0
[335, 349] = 2.5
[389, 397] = 2.5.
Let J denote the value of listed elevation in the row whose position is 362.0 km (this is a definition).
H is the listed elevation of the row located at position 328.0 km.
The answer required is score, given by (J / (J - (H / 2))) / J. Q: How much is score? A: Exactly 0.082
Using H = 25.19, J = 24.8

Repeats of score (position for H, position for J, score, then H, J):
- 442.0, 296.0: 0.066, 24.28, 27.38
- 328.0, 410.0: 0.075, 25.19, 25.98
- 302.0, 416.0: 0.074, 27.26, 27.13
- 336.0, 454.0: 0.055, 22.73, 29.66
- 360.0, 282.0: 0.068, 23.93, 26.72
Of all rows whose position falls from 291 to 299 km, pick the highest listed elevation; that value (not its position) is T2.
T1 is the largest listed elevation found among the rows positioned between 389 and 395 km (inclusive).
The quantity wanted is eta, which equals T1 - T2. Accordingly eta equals -5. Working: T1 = 22.35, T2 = 27.38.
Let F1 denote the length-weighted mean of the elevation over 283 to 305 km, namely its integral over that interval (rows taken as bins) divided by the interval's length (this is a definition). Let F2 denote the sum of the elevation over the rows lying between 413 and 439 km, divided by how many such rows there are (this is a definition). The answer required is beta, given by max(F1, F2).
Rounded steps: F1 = 26.3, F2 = 25.7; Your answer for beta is 26.3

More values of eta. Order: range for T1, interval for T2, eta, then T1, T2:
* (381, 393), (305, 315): -5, 21.7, 26.31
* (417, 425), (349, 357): 5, 28.6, 23.32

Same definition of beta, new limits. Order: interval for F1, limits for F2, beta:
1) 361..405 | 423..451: 25.3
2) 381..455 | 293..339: 25.0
